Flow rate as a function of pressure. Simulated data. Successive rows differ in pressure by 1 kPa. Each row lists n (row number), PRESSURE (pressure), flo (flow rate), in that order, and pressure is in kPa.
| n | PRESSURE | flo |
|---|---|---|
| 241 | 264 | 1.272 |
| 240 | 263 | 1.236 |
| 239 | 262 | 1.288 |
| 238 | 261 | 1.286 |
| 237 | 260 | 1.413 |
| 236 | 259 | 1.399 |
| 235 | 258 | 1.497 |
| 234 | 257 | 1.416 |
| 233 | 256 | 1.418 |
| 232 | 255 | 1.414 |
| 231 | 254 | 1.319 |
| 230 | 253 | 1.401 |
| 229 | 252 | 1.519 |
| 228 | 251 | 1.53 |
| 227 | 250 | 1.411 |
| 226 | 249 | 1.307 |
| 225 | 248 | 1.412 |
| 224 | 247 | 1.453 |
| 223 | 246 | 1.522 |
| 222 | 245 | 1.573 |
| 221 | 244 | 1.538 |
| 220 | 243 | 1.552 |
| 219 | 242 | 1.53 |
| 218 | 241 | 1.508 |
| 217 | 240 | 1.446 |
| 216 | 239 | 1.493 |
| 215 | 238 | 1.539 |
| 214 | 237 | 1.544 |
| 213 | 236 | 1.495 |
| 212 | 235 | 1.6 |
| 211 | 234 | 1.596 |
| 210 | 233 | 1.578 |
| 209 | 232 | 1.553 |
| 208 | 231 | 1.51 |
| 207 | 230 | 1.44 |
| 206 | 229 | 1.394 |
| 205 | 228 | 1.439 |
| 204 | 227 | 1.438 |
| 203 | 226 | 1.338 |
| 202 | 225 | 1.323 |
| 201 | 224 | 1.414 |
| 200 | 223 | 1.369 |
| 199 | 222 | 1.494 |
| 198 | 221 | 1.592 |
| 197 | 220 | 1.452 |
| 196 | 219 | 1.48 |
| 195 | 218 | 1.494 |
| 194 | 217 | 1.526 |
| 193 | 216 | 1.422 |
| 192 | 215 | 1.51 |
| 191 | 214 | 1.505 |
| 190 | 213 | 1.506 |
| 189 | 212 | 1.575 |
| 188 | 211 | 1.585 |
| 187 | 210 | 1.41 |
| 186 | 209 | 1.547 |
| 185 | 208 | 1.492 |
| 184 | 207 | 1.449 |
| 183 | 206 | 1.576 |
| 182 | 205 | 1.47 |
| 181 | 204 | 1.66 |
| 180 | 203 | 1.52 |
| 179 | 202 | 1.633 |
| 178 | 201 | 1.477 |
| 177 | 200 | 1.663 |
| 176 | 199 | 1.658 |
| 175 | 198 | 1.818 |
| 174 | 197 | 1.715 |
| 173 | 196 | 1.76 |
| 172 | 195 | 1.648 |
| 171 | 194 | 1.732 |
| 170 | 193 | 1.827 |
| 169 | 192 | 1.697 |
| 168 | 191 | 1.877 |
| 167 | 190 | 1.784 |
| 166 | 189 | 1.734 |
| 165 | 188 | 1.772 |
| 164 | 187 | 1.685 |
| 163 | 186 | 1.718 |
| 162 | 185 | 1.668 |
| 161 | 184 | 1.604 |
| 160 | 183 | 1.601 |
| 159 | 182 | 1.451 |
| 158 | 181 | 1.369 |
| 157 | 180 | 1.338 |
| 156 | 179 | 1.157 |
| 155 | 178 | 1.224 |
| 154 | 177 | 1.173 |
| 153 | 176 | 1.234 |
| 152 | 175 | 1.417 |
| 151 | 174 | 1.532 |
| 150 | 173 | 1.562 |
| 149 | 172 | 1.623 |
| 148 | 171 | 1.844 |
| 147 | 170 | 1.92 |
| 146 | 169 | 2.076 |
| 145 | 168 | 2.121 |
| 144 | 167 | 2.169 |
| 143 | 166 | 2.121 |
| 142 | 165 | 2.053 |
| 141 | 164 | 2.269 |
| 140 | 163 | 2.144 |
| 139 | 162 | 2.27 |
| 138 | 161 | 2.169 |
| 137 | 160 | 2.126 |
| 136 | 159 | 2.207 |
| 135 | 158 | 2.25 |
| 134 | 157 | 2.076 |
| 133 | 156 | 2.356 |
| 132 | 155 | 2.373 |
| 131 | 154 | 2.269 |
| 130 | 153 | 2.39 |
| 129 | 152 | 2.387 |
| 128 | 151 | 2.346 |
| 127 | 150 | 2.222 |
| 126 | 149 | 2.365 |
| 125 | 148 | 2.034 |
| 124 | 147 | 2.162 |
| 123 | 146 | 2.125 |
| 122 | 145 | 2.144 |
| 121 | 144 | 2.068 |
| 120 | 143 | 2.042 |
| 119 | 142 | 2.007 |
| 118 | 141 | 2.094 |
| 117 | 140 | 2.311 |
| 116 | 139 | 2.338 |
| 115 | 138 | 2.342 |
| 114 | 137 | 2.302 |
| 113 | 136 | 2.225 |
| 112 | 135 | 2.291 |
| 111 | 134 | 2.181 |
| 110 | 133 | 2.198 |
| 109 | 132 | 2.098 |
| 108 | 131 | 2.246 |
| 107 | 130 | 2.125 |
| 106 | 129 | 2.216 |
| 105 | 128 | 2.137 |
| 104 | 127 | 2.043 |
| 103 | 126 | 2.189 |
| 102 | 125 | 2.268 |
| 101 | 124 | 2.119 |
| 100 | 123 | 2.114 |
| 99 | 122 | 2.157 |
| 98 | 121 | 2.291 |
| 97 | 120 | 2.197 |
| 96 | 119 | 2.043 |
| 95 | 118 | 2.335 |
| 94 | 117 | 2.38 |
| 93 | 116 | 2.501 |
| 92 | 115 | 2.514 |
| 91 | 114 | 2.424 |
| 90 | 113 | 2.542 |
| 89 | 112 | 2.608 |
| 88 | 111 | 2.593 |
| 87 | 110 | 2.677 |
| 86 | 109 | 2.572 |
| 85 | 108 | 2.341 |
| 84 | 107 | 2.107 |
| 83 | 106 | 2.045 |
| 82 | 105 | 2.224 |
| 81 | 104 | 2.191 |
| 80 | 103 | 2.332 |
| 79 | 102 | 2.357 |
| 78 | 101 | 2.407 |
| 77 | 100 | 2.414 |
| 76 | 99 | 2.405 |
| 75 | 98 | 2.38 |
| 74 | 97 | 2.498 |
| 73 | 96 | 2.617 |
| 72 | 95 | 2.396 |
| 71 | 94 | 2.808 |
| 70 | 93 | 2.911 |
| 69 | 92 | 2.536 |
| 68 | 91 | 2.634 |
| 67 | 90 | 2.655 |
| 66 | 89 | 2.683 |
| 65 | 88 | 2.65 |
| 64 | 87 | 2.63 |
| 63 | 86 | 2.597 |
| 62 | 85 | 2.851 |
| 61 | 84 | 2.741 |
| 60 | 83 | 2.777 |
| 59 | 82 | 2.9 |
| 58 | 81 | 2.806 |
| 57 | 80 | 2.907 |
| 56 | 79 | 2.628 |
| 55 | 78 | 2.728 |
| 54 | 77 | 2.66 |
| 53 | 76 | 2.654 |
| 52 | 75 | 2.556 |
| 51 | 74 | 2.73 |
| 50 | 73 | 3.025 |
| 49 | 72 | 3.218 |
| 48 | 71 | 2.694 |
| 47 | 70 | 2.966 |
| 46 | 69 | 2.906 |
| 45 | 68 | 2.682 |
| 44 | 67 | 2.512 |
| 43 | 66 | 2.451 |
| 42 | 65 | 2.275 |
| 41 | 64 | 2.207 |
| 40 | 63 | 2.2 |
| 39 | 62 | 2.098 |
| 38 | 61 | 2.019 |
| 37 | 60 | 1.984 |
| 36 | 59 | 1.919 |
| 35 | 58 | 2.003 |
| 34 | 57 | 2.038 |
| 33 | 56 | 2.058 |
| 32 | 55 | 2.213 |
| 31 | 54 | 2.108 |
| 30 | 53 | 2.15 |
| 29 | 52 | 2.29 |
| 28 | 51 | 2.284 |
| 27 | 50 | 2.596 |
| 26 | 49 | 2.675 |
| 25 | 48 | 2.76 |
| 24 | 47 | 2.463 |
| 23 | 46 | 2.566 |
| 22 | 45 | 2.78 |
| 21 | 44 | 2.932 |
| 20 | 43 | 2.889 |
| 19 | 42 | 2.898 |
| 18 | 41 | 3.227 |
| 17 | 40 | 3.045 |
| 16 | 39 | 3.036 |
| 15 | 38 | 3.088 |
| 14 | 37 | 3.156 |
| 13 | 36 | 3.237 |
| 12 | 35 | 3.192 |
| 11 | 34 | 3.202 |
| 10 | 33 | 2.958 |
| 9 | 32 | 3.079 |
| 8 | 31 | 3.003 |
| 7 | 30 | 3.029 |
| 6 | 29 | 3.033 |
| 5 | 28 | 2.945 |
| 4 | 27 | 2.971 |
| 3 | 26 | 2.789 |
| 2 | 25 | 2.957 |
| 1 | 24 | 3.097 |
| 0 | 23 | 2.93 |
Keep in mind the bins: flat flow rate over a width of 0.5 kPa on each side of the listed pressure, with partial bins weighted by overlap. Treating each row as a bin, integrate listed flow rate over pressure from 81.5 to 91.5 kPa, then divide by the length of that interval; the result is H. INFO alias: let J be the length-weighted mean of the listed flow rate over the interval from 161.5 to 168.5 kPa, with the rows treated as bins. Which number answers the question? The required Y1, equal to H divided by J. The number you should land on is 1.25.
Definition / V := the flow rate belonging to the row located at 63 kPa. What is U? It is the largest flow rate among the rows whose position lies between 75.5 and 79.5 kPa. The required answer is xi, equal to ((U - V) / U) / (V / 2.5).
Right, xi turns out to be 0.2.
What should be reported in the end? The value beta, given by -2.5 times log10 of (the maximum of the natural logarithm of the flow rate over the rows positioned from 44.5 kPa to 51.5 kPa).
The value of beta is -0.02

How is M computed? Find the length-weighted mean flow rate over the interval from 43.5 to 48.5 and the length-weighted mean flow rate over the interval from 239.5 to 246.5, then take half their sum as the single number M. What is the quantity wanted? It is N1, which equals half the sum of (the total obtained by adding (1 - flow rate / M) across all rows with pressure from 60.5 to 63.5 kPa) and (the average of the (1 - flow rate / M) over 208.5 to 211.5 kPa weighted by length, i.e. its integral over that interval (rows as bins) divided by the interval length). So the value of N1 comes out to 0.15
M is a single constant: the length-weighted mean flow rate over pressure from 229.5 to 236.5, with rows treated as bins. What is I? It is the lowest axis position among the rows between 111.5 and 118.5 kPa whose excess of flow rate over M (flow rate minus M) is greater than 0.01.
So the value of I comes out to 112 kPa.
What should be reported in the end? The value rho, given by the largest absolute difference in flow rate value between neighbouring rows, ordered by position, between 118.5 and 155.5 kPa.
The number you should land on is 0.33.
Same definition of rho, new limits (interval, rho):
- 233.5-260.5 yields 0.12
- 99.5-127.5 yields 0.29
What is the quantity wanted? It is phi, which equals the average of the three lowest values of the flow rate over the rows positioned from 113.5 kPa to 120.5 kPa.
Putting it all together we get 2.19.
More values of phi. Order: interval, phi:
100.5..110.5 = 2.11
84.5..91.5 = 2.62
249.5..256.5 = 1.38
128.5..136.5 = 2.13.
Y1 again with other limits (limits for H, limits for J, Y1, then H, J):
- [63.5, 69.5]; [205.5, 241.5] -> 1.68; 2.51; 1.5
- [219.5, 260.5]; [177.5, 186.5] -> 1.01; 1.47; 1.5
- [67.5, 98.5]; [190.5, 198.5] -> 1.55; 2.72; 1.8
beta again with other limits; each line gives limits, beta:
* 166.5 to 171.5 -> 0.28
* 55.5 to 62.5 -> 0.33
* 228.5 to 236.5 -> 0.82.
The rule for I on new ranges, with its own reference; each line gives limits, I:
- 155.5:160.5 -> 156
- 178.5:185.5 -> 183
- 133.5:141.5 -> 134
